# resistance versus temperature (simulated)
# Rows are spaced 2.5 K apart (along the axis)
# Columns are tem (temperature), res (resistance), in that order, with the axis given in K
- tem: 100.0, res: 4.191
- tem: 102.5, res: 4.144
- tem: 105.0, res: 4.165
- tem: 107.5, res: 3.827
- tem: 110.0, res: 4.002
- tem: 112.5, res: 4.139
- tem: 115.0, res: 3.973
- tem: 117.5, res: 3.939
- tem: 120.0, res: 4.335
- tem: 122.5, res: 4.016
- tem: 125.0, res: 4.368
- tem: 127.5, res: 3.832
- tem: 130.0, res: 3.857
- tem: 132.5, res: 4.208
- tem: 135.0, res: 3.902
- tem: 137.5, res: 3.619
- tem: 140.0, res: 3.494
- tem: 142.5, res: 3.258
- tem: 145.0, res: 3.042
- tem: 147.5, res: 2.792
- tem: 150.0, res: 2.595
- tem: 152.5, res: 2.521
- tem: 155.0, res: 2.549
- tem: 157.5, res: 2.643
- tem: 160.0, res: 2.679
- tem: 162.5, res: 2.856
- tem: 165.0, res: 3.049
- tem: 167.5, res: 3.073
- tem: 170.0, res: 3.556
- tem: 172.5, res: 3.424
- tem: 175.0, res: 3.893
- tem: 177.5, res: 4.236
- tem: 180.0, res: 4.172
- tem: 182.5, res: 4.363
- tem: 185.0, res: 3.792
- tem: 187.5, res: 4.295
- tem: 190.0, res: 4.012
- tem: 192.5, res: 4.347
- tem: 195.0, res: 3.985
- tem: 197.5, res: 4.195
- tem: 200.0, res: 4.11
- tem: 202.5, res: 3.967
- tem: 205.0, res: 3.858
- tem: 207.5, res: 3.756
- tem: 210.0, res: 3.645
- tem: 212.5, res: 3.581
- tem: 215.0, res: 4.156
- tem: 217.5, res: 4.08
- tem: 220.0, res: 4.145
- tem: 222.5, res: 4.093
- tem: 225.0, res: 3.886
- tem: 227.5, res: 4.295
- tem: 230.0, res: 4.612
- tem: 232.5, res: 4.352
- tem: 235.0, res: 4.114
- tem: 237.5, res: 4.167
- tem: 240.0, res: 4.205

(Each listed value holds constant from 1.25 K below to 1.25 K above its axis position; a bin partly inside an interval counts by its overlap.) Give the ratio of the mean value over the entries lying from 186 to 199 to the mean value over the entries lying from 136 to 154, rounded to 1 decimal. 1.4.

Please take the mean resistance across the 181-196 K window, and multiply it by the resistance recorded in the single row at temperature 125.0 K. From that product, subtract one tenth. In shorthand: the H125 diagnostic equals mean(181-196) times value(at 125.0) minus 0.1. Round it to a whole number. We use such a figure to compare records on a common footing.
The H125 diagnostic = 18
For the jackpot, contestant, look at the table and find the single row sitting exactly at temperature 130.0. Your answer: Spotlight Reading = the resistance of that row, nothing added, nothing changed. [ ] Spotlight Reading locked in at 3.857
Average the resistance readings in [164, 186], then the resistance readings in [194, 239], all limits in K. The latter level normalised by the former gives 1.09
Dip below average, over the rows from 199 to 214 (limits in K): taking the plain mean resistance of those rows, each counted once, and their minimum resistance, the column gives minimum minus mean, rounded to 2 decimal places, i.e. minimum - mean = -0.24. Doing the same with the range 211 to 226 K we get -0.41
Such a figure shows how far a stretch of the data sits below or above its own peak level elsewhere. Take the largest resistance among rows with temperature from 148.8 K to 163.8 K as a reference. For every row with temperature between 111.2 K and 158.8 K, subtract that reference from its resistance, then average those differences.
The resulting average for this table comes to 0.67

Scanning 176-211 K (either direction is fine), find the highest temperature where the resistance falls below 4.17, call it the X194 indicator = 210.0 K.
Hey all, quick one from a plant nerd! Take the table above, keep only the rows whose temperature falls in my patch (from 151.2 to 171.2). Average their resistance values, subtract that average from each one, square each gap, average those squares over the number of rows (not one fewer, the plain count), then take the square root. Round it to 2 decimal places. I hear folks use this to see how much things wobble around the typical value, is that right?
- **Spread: 0.33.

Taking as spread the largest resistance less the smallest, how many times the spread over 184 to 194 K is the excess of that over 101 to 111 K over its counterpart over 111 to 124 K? -0.10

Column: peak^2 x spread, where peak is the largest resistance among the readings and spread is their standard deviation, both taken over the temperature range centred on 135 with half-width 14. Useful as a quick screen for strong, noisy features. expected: 9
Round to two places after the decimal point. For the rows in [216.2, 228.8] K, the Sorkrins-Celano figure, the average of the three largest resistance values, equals 4.18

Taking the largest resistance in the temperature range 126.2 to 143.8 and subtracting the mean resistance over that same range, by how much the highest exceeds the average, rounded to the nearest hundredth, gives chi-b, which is 0.47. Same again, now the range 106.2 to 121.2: 0.30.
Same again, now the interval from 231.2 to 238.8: 0.14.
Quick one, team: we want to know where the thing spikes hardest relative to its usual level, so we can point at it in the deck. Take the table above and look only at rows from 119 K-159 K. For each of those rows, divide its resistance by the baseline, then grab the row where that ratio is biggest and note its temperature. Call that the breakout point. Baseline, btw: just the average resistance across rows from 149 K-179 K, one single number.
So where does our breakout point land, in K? 125.0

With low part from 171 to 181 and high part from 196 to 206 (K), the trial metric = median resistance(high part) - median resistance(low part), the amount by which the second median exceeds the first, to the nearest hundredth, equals 0.01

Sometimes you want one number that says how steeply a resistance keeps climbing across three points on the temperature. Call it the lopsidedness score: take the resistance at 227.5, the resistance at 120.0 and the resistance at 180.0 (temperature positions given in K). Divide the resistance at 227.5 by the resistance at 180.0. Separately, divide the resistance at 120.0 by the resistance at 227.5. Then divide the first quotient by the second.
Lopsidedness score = 1.02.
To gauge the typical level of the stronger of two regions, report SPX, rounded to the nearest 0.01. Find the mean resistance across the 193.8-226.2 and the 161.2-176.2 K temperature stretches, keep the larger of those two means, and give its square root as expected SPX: 1.99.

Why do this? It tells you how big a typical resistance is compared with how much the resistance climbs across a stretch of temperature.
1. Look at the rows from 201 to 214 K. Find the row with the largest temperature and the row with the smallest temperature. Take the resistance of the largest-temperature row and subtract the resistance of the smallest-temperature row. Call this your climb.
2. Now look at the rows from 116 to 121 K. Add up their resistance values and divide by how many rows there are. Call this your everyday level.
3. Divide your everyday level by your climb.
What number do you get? -11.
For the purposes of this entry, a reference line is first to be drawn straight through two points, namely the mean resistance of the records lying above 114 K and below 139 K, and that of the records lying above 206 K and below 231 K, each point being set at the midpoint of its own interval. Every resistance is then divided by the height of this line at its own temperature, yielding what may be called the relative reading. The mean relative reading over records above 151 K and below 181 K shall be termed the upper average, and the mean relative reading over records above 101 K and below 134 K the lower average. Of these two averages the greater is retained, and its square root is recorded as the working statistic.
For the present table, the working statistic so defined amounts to 1.01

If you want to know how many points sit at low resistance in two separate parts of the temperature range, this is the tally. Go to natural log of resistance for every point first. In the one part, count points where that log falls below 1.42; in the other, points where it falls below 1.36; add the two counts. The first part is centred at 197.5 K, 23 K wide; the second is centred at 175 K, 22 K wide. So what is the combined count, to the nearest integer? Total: 12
